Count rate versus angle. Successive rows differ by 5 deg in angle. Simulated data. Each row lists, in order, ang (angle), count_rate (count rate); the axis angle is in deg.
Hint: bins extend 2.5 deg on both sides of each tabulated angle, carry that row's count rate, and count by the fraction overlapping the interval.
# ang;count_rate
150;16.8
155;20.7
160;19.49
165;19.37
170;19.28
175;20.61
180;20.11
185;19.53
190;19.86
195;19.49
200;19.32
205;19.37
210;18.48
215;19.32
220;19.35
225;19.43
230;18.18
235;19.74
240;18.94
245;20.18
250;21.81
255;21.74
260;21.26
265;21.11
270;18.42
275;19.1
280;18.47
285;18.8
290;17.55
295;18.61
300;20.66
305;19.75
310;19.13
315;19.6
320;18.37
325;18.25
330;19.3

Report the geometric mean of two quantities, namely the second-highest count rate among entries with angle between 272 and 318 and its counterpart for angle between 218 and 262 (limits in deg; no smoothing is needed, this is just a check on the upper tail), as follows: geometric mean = 20.7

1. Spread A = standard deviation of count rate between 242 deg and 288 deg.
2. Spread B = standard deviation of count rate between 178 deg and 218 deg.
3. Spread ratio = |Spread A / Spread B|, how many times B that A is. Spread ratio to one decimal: 3.0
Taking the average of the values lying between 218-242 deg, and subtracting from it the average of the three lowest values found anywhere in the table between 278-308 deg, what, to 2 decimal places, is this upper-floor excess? 0.92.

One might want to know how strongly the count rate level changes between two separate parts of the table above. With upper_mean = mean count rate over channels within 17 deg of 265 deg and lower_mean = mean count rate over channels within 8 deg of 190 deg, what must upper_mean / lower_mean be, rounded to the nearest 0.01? 1.03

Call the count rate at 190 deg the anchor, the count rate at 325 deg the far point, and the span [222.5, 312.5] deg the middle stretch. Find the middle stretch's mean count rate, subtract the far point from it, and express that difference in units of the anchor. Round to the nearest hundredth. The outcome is 0.07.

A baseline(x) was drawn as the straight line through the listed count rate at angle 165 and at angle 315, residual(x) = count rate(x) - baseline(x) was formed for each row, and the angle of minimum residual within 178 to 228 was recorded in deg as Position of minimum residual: 210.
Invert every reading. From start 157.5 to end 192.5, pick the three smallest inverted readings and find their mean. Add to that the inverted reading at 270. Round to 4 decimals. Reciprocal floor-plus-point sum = 0.1038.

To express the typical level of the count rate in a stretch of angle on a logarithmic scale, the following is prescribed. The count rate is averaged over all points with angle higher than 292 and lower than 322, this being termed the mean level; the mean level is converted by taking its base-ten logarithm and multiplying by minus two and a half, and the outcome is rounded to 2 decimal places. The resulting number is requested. -3.22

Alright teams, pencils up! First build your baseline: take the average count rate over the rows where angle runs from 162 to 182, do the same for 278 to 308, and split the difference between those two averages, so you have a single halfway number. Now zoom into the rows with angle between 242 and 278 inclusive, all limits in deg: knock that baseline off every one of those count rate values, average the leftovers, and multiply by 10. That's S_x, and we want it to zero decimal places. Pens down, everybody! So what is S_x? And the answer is 11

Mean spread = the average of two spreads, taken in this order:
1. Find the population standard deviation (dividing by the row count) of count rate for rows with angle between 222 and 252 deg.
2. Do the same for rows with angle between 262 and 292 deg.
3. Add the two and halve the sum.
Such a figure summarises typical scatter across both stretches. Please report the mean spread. 1.11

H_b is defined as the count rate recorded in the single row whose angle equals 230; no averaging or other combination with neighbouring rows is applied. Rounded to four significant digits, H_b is 18.18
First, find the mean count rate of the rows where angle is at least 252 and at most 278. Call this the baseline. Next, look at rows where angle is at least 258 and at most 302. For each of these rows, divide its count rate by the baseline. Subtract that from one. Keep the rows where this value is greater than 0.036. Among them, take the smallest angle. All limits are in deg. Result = 270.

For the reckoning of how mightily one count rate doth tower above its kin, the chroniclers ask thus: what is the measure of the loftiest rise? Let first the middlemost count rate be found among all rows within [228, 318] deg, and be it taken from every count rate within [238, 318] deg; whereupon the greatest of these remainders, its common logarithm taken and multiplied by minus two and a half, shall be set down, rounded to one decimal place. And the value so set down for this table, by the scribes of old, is -1.0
